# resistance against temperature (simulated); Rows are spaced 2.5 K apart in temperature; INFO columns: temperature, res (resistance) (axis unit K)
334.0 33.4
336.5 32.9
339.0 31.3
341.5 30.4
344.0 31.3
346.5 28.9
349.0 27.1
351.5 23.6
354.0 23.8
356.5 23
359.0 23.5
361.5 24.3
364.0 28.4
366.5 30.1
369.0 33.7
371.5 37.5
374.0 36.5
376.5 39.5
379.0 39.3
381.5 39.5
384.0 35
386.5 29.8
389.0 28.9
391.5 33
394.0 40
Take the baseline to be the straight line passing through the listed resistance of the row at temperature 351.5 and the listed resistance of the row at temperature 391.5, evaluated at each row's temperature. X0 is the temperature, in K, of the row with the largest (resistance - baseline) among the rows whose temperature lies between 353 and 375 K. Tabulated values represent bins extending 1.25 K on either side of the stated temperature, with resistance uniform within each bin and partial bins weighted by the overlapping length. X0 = 371.5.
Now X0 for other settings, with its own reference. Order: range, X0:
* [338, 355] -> 339.0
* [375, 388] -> 376.5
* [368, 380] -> 376.5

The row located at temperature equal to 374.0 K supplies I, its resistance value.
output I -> 36.5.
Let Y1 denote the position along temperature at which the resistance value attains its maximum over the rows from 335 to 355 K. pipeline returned 336.5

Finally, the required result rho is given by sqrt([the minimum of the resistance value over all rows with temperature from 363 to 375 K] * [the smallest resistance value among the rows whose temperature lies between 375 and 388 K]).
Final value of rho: 29.1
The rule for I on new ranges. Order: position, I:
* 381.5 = 39.5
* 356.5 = 23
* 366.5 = 30.1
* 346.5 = 28.9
